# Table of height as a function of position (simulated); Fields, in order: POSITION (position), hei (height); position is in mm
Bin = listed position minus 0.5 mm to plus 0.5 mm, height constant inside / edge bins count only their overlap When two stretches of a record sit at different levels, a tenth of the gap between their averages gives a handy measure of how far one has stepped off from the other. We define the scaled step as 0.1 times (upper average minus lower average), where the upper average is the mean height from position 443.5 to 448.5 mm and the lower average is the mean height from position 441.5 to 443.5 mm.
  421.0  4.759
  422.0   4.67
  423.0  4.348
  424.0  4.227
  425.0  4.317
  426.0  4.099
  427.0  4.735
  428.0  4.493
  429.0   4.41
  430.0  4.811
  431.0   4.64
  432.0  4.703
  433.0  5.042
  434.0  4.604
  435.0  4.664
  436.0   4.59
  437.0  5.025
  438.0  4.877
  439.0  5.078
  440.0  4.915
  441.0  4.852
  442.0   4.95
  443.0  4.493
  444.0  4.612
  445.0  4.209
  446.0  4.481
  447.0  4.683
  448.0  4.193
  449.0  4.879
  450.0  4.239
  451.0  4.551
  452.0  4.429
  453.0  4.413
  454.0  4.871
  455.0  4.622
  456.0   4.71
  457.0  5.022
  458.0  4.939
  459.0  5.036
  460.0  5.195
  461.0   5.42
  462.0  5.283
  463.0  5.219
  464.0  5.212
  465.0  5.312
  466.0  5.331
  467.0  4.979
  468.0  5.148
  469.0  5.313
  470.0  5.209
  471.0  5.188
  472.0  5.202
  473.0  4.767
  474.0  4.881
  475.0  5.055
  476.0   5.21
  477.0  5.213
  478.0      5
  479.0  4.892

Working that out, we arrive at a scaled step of -0.029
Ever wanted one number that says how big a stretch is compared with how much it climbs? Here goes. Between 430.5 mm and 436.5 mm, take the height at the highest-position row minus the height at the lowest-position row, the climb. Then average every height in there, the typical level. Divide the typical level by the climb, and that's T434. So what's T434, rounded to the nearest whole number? -94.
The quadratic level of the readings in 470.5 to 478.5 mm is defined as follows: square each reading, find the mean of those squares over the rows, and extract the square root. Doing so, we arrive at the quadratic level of 5.1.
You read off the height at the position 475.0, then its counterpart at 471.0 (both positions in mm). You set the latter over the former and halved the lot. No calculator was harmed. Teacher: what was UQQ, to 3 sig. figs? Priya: 0.513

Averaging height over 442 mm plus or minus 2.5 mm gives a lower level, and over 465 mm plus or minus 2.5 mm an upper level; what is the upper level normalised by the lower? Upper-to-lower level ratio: 1.09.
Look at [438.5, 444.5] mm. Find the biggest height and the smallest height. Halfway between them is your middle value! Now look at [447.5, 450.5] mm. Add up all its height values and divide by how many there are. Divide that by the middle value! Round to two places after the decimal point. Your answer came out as 0.93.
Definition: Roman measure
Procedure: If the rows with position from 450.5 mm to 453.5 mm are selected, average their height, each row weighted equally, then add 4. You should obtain 8.46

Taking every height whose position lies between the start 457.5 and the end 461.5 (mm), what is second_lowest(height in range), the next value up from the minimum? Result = 5.036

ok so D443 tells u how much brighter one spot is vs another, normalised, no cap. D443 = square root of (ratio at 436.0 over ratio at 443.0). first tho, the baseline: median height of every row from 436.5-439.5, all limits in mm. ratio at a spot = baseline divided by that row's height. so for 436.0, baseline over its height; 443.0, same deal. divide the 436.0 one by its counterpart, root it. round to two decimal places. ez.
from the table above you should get 0.99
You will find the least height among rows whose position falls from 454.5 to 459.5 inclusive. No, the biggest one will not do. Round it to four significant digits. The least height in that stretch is 4.622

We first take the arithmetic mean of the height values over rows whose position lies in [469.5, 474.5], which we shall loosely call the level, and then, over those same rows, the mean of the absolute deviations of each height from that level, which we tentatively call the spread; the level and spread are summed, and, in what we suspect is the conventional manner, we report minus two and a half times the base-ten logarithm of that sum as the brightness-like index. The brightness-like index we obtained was -1.80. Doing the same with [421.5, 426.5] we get -1.63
